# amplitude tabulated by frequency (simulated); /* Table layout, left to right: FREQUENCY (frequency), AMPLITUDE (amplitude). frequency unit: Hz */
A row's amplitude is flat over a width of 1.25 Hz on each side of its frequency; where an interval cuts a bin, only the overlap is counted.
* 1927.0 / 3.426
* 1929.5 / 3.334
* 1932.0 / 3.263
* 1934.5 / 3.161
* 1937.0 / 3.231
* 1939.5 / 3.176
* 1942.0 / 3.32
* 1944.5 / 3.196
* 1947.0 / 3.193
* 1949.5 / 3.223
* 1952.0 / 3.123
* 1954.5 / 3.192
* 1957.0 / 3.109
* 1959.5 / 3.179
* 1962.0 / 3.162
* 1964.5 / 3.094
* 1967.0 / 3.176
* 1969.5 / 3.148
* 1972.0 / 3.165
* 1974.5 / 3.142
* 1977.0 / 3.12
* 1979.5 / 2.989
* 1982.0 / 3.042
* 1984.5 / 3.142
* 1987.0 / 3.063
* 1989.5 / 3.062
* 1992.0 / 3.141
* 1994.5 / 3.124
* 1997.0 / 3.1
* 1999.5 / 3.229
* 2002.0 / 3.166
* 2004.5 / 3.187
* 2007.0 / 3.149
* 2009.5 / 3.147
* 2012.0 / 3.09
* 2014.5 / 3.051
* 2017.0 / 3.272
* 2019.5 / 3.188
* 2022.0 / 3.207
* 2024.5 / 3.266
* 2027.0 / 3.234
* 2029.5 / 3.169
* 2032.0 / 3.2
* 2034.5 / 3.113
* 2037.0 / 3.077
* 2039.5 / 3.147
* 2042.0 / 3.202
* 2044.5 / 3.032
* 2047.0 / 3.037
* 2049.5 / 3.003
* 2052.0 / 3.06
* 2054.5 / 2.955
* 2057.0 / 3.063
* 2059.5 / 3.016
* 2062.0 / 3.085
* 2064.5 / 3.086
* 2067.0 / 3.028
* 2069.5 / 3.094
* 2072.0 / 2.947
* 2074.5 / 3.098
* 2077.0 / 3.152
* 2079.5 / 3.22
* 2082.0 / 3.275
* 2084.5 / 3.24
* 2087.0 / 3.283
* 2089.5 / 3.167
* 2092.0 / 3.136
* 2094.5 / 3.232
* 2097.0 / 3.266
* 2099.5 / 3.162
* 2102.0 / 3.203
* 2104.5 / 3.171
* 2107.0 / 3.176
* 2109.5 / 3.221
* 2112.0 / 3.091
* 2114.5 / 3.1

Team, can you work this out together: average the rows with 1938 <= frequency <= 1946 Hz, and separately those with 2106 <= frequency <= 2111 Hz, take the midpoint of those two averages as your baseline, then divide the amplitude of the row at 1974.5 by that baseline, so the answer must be 0.98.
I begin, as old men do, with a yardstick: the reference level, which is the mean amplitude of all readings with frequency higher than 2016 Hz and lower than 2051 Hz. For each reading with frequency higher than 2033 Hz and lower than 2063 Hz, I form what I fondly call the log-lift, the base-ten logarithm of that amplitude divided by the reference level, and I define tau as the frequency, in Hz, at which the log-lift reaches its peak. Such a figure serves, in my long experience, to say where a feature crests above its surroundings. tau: 2042.0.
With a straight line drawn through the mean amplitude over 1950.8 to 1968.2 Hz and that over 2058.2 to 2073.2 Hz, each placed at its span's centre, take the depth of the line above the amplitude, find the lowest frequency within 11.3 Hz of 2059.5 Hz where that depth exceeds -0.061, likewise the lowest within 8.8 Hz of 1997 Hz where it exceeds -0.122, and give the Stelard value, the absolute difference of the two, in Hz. 60.0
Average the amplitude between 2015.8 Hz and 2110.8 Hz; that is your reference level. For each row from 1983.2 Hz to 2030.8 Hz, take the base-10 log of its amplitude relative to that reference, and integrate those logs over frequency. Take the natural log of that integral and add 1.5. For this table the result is -1.0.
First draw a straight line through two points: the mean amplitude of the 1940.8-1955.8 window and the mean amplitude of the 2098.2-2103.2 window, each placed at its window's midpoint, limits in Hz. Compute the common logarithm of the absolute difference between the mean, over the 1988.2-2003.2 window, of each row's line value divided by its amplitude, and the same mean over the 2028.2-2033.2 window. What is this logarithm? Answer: -1.76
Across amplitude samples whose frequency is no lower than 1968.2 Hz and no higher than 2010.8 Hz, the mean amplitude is 3.12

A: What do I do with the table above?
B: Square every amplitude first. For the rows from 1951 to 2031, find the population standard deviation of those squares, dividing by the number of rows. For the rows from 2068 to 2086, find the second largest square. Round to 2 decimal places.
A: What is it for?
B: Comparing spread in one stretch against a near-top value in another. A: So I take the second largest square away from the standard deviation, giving -10.10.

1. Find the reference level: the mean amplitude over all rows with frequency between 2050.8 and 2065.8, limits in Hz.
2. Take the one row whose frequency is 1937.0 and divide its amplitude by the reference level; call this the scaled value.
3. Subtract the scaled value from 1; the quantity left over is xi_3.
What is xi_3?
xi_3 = -0.061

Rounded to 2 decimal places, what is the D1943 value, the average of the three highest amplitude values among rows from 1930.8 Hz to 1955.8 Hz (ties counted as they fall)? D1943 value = 3.27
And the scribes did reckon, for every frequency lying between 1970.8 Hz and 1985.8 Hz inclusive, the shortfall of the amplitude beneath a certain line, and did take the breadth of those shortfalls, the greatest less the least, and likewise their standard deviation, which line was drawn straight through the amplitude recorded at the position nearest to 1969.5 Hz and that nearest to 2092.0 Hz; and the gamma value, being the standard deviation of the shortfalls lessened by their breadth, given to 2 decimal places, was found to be -0.11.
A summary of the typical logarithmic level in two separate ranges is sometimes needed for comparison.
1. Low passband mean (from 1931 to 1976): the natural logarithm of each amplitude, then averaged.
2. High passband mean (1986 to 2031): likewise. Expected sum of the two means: 2.31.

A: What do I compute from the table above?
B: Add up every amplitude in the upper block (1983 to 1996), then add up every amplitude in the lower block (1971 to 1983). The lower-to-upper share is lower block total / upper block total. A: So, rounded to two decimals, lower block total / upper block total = 1.00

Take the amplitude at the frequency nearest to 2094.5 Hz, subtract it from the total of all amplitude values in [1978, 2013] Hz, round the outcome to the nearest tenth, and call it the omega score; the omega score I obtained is 40.4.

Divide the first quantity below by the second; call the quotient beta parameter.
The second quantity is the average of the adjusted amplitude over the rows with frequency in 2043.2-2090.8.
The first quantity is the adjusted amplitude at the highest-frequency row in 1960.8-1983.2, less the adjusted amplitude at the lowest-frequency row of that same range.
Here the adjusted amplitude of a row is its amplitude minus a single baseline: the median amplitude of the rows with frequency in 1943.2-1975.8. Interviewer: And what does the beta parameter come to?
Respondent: 2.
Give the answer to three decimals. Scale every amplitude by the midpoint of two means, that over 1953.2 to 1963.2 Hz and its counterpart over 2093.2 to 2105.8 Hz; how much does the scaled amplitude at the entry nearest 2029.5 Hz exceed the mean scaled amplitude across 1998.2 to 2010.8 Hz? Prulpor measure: -0.002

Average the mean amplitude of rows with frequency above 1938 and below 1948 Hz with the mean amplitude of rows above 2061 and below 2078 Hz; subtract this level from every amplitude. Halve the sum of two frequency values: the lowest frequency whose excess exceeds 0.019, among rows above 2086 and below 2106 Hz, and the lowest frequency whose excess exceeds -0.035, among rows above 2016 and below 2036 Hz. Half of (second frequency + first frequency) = 2052.0 Hz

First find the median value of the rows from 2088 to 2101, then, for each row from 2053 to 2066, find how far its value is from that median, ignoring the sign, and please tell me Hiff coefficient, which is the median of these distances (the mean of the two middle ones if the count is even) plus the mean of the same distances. 0.23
